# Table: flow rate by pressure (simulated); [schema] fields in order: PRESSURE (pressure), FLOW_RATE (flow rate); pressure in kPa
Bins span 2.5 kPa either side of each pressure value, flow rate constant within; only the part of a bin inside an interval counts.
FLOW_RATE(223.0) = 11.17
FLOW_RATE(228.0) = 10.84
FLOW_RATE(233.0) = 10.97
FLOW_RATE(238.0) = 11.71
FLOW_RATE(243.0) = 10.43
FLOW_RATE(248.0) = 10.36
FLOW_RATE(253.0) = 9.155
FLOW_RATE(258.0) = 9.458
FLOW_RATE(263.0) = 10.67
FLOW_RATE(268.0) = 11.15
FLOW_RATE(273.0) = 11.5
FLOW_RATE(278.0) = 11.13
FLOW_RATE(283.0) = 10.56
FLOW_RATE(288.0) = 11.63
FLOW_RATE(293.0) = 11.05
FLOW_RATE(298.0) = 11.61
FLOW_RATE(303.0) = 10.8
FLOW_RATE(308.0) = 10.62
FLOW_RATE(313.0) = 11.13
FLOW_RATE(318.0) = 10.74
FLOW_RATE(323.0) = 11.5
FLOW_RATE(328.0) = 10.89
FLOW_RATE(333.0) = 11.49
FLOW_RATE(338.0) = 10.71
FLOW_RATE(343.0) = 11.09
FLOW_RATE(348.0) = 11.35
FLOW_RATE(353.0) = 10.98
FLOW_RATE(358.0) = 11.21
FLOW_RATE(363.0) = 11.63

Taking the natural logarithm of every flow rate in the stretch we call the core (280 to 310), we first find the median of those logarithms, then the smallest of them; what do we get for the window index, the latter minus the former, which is -0.034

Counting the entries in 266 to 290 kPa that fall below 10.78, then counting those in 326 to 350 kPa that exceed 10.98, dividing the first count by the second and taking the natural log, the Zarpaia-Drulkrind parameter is -1.1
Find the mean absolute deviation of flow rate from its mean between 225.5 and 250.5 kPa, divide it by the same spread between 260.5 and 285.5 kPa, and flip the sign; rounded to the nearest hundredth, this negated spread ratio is -1.24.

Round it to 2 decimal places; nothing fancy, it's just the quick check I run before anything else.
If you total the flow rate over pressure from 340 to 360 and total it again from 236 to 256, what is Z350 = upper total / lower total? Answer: 1.07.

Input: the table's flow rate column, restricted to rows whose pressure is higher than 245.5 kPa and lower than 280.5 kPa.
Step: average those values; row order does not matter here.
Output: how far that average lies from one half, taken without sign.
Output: 9.99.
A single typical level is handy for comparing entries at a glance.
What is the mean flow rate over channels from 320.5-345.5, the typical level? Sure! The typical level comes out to 11.1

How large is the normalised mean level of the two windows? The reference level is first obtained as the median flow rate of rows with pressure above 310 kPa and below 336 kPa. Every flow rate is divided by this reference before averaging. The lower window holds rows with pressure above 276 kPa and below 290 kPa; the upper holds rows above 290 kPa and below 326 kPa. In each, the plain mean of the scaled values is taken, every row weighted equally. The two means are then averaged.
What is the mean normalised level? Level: 1.00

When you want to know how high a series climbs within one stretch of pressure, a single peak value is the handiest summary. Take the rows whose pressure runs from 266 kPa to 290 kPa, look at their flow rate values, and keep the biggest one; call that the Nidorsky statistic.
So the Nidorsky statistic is 11.63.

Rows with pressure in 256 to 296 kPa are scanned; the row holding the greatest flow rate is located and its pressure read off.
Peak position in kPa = 288.0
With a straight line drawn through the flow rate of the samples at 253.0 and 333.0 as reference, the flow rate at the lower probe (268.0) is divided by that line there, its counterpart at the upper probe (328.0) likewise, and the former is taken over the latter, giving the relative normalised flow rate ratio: 1.21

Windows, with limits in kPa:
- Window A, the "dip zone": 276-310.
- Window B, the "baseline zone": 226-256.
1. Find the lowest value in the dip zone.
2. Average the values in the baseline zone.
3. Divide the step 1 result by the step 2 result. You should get 1.00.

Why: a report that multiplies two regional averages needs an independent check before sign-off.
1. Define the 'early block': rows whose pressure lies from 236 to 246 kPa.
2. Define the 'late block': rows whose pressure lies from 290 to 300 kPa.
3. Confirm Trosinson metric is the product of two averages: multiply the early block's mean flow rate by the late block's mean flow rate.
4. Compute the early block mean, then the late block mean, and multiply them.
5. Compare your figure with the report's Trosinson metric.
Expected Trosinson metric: 125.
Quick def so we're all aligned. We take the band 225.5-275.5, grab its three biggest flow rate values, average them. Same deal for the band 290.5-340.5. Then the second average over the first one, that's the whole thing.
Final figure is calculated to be 1.01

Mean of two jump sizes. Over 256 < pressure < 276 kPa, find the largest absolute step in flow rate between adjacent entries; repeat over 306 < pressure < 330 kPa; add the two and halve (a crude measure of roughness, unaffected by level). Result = 0.99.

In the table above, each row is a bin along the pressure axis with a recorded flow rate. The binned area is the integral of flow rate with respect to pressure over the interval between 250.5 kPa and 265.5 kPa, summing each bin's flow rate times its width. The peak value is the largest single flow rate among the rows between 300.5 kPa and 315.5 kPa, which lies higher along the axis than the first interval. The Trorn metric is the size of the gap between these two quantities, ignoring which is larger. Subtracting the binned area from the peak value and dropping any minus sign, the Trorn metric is 135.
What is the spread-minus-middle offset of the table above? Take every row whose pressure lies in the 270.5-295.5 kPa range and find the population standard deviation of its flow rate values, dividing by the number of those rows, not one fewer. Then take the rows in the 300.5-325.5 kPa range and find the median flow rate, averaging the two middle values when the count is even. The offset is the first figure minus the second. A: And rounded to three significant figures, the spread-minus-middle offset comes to -10.4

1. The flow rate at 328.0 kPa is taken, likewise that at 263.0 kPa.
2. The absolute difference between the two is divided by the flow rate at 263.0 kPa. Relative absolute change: 0.02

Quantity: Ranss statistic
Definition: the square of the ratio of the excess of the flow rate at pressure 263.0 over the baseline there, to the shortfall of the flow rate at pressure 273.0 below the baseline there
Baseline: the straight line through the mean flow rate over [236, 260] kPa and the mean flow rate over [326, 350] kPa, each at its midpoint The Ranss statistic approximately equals 0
